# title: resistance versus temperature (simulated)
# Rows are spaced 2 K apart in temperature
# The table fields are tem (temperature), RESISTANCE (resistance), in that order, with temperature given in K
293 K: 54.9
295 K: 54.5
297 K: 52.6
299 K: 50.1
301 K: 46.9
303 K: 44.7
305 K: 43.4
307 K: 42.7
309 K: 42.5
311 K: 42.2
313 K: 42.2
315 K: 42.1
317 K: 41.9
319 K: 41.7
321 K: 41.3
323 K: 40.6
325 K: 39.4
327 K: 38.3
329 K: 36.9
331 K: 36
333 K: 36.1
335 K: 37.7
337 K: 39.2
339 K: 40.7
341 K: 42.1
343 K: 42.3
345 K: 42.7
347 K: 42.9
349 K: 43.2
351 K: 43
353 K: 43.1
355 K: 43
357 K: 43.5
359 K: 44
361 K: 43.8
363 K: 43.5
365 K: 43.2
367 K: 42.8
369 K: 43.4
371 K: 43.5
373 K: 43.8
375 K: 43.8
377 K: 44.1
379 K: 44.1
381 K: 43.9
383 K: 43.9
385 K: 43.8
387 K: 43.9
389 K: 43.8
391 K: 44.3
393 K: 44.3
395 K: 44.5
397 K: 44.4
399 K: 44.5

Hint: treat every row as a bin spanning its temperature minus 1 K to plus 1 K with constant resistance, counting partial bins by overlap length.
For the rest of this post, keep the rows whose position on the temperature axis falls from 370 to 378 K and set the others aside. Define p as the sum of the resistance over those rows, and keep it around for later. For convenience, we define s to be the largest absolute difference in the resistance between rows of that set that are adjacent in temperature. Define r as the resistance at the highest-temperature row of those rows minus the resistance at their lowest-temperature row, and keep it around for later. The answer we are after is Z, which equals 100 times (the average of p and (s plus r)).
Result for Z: 8805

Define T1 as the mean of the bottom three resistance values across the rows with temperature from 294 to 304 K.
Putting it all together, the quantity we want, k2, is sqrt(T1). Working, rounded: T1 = 47.2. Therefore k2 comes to 6.87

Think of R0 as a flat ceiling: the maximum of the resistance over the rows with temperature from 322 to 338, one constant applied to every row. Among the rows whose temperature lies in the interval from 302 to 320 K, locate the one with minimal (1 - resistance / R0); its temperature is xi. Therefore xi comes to 303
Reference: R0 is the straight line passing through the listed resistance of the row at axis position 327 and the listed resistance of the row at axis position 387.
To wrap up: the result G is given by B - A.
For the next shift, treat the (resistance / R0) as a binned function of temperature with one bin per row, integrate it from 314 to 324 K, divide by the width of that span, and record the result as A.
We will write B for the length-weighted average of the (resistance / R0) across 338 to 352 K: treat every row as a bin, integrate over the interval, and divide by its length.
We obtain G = -0.04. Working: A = 1.11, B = 1.06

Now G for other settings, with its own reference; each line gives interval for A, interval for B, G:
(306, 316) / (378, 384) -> -0.14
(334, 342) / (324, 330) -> -0.02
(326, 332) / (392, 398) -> 0.03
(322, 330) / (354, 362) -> 0.04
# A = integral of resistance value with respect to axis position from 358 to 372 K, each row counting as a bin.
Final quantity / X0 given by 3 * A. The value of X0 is 1825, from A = 608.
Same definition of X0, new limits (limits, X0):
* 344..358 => 1808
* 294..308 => 2009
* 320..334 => 1612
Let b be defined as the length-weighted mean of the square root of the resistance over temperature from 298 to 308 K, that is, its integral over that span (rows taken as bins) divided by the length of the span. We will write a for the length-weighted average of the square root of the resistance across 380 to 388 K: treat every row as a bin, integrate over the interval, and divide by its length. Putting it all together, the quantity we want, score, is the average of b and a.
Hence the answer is 6.69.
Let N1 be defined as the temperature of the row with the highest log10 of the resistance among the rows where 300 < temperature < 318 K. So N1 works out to 301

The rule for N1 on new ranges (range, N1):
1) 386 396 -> 395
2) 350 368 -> 359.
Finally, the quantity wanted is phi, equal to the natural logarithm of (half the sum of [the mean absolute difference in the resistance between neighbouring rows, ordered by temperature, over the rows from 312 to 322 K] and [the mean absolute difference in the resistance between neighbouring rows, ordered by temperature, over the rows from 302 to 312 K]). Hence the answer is -0.86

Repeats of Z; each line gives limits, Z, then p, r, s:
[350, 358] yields 8680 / 173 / 0.5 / 0.5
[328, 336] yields 7455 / 147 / 0.8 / 1.6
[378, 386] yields 8780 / 176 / -0.3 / 0.2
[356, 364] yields 8765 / 175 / 0.0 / 0.5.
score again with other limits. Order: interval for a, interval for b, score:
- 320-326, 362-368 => 6.46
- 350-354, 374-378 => 6.60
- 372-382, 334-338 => 6.41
